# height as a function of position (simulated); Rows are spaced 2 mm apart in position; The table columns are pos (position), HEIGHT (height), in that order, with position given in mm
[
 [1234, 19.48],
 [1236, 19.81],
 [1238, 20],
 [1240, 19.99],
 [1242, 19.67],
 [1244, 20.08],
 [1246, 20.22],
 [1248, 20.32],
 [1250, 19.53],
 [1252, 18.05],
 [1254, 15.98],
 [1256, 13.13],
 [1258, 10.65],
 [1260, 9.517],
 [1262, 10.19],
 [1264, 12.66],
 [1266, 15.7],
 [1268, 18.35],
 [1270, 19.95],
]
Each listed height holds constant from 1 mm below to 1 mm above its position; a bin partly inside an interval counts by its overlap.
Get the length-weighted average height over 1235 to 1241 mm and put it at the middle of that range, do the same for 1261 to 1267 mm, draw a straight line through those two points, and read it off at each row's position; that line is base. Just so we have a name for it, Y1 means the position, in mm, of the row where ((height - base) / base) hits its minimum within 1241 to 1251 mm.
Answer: 1242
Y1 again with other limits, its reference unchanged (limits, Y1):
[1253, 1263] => 1260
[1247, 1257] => 1256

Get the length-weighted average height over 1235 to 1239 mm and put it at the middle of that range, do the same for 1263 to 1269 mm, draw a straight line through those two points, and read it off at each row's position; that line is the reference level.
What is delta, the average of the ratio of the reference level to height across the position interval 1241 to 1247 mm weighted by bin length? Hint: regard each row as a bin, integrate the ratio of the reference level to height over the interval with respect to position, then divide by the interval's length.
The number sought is 0.94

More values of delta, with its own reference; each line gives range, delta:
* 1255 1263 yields 1.55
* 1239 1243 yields 0.97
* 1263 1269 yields 1.03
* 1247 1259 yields 1.13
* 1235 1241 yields 0.99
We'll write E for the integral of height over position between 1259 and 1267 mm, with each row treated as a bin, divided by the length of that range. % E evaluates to 12.0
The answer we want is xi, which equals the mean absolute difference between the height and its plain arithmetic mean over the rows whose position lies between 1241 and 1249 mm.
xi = 0.2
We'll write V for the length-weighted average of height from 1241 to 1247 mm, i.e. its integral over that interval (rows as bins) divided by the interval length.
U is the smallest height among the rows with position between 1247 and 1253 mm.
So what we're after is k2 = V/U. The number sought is 1.1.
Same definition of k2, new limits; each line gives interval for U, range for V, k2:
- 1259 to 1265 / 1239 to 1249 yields 2.1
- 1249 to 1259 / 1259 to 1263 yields 0.9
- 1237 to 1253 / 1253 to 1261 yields 0.7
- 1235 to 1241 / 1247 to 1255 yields 0.9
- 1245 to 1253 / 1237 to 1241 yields 1.1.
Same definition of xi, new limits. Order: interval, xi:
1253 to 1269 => 2.6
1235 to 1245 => 0.1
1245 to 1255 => 1.4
